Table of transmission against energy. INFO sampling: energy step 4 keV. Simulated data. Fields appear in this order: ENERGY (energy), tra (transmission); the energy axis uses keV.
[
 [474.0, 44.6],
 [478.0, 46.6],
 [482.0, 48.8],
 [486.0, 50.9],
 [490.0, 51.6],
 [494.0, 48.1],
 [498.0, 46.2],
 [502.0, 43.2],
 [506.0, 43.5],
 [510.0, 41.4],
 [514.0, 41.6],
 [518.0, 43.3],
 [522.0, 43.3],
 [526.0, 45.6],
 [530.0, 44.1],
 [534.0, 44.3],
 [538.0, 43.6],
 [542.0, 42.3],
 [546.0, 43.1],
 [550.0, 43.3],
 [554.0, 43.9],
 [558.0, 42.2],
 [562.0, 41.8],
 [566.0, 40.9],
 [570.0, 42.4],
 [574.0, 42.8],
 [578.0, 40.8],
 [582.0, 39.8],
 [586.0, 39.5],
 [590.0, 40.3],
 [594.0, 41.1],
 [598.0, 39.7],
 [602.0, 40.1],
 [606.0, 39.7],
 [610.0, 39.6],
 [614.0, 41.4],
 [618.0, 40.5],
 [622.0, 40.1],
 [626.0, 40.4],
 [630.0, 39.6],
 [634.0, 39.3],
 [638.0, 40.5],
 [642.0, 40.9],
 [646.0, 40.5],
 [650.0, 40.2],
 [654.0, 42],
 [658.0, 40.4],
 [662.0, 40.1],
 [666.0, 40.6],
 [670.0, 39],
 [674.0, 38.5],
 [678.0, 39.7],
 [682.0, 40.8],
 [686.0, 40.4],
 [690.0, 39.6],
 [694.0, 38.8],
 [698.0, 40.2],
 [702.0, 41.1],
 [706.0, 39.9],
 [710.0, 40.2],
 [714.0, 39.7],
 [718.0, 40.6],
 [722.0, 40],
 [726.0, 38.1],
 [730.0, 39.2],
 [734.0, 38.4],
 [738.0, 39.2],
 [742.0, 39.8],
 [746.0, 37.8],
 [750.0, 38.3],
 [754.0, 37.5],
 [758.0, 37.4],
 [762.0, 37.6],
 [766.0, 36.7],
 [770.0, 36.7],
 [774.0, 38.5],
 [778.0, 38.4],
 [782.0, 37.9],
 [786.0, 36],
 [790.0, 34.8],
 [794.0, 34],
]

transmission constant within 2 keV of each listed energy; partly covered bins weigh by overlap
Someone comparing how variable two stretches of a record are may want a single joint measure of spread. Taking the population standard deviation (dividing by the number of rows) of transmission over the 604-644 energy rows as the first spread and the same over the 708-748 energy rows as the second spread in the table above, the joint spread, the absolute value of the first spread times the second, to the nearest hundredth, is 0.56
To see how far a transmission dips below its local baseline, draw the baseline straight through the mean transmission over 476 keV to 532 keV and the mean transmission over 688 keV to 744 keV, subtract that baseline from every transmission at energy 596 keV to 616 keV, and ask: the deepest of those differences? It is -3.2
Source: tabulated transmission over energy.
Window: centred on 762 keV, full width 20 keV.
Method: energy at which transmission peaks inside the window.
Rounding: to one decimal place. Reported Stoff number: 762.0 keV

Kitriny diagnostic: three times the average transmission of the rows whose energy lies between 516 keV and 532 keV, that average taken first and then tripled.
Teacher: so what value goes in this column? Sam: 132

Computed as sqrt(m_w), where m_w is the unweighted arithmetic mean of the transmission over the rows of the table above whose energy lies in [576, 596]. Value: 6.35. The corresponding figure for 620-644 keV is 6.34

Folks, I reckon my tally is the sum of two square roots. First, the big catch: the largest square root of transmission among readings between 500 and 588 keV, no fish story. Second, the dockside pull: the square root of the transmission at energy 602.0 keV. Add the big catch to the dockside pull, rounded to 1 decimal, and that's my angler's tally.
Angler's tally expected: 13.1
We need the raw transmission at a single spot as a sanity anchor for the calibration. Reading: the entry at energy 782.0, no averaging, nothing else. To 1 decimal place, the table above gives 37.9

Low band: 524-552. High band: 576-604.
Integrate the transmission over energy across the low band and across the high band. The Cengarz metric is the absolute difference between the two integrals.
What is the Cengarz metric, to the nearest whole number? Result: 100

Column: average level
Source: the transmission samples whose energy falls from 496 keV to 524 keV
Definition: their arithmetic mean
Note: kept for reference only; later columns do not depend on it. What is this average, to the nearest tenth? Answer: 43.2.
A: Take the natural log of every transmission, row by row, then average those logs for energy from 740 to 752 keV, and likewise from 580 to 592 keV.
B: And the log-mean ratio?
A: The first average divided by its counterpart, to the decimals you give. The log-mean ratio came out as 0.991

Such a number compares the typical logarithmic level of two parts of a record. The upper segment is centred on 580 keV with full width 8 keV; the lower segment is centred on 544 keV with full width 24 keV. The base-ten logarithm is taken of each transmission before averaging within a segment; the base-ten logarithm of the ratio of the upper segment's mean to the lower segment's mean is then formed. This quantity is -0.0087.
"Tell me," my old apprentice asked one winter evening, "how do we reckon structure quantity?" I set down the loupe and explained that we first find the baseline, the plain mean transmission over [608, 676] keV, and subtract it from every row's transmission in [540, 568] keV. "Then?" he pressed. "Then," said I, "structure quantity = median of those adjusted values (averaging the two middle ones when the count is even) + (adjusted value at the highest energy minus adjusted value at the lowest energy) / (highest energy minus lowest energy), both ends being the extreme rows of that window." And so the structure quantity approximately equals 2.0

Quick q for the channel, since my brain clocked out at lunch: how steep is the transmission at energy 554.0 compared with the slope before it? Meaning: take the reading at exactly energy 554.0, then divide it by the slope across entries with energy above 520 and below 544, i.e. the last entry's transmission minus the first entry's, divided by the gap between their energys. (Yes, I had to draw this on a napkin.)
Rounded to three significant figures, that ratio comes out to -878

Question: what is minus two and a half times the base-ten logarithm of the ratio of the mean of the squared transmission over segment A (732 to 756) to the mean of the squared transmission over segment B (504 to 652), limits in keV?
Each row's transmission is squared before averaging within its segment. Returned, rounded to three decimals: 0.167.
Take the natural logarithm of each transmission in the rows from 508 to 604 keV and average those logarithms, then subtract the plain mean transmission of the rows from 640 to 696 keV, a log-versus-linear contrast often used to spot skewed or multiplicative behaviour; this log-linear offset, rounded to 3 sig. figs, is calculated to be -36.4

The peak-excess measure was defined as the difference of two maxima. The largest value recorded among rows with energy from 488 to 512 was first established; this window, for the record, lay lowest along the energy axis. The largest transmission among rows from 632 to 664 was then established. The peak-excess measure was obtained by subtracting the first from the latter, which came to -9.6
